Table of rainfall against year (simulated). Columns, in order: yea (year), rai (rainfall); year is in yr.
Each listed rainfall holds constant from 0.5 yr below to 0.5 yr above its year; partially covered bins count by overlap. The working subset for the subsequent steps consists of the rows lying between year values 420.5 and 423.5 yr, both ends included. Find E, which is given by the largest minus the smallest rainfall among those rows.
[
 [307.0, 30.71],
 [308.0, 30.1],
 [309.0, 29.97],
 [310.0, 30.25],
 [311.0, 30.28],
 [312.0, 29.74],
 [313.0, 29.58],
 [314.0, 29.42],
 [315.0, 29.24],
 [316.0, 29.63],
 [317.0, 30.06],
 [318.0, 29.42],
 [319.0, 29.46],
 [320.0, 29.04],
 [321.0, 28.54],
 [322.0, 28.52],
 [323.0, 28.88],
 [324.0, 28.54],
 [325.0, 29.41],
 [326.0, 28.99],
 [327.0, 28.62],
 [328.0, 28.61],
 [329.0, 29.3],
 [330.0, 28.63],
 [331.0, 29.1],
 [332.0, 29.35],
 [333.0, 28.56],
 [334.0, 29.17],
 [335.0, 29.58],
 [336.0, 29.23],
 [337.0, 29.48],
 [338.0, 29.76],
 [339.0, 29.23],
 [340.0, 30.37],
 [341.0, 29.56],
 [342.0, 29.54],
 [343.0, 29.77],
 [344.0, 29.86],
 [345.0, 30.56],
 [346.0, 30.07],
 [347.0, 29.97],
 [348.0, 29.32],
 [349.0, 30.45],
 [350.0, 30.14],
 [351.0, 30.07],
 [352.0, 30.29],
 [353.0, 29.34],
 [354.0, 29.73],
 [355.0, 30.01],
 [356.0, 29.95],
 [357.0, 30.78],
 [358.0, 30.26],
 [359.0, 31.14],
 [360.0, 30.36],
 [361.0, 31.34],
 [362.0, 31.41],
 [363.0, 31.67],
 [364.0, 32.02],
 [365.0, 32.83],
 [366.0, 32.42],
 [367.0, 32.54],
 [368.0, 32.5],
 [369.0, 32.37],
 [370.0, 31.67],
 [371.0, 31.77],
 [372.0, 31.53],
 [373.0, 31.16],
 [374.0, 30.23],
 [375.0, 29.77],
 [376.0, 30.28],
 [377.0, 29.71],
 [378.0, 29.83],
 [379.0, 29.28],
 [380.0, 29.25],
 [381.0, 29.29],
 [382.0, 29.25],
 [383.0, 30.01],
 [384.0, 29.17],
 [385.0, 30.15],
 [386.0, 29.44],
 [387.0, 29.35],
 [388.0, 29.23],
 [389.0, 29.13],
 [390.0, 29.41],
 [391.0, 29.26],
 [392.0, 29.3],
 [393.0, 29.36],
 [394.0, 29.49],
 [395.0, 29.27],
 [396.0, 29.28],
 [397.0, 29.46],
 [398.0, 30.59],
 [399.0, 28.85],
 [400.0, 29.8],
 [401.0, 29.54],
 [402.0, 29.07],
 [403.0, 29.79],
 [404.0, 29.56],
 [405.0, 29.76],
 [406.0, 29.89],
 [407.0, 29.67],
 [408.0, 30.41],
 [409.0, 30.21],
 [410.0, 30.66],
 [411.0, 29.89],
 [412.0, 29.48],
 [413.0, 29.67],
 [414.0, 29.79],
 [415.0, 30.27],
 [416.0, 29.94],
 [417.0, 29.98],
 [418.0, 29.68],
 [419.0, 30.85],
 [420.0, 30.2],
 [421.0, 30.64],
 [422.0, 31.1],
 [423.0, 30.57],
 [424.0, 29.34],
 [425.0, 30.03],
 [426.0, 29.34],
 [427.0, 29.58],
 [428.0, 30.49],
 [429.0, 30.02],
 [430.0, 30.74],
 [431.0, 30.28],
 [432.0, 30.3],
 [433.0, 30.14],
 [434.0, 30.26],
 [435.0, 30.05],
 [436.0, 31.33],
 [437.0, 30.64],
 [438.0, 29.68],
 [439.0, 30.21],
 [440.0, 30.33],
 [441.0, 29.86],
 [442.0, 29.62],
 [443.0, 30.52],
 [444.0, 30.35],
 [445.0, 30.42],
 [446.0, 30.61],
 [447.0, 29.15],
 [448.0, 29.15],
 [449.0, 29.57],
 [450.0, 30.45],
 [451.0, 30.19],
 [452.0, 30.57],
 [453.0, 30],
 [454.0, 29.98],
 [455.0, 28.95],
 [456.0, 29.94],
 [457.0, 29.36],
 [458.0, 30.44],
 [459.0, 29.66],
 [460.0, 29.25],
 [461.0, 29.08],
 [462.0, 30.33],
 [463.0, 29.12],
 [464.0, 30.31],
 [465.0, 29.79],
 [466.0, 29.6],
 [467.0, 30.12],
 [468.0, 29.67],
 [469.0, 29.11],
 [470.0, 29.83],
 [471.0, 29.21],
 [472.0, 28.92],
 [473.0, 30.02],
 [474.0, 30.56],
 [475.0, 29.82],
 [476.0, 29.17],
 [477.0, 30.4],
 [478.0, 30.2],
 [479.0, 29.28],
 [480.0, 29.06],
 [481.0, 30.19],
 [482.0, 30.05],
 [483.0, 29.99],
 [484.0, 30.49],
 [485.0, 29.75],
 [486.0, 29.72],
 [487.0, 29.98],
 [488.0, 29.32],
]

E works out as 0.5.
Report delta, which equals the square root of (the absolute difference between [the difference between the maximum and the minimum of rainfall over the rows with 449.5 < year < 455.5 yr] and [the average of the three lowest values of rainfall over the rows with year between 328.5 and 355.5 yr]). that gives 5.21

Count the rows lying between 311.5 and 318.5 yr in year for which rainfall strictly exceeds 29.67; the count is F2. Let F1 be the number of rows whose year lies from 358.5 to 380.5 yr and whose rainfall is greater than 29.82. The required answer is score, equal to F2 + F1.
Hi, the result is 20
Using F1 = 18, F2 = 2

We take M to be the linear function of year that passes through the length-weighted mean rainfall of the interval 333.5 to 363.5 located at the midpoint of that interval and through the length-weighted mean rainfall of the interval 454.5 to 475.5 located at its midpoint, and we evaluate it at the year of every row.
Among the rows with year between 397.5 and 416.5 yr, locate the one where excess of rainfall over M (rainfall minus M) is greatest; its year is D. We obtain 410.0 yr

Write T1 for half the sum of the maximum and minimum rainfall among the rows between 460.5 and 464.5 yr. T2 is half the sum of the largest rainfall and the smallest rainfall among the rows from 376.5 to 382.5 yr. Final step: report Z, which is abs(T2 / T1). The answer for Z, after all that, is 0.994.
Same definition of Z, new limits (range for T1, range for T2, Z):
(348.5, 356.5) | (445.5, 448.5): 0.999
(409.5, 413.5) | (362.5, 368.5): 1.072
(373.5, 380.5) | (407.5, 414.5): 1.010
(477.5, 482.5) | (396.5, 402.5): 1.003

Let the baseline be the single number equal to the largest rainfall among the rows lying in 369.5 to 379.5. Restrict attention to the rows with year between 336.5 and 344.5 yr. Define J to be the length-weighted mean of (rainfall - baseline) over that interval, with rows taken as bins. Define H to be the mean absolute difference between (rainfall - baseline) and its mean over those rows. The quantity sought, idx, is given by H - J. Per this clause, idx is 2.3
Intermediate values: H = 0.24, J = -2.1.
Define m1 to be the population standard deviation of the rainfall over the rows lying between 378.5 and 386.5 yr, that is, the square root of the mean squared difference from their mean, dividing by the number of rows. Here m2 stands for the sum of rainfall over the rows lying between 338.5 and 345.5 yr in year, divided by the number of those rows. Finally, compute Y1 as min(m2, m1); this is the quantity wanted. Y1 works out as 0.36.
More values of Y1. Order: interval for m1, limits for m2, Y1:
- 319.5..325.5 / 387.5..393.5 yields 0.33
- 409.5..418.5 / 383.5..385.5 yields 0.33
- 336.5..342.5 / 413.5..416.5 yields 0.35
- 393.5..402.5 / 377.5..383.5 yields 0.47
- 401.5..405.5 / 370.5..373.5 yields 0.29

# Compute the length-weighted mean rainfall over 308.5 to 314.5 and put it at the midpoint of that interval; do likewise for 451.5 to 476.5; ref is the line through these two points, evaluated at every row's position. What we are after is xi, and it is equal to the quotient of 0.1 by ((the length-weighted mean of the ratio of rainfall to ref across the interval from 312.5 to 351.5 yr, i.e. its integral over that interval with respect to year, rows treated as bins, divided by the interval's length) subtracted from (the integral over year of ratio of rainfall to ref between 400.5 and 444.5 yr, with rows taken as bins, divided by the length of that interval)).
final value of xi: 4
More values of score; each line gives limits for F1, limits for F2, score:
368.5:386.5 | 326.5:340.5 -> 12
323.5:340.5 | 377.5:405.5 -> 8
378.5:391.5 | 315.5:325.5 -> 3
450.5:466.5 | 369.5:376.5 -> 15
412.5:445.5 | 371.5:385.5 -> 34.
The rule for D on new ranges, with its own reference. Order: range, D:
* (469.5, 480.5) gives 474.0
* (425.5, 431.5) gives 430.0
